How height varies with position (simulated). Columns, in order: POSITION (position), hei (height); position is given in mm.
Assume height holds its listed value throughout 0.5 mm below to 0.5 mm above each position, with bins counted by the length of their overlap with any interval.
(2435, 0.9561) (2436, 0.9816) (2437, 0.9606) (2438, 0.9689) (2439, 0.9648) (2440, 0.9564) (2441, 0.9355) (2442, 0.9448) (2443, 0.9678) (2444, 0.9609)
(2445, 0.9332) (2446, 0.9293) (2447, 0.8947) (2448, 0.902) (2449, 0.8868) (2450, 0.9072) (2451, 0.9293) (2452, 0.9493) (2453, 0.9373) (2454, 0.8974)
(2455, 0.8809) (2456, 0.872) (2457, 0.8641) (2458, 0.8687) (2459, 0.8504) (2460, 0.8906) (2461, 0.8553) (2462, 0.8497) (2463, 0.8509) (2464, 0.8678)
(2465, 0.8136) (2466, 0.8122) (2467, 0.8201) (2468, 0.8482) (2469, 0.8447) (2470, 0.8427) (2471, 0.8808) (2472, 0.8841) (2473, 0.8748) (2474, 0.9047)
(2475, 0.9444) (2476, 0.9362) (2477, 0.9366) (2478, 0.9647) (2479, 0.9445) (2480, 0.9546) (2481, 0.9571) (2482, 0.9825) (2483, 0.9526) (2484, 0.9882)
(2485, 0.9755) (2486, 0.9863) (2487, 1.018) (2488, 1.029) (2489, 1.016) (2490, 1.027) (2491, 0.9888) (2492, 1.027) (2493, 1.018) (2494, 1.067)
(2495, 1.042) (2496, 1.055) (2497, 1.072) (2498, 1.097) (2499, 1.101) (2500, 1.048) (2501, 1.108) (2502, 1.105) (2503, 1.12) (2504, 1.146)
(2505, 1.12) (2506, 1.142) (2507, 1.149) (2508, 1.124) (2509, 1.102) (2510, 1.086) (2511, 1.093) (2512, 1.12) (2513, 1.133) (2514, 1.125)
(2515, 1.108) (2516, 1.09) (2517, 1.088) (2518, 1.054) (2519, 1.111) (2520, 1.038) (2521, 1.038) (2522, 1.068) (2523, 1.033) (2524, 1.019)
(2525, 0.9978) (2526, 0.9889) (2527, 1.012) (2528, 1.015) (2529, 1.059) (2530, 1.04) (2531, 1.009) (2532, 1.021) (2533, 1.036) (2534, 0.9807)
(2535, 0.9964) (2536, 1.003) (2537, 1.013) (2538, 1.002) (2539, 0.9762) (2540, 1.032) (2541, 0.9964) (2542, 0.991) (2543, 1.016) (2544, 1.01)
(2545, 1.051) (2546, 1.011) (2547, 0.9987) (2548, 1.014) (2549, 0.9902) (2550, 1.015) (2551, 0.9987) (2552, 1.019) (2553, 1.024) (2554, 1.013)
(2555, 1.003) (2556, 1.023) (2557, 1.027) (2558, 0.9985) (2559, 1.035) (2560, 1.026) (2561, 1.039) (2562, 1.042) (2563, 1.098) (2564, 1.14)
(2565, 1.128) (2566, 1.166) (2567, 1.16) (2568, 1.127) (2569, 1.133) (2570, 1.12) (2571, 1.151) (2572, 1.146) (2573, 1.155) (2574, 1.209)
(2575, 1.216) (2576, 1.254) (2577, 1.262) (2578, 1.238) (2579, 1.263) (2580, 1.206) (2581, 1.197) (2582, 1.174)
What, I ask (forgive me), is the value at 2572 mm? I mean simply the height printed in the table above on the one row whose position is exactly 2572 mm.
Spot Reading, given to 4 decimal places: 1.1460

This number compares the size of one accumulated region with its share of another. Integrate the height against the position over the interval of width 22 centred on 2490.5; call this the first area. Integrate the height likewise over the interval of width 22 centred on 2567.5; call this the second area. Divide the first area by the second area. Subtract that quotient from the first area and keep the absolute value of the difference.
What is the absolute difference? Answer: 21.6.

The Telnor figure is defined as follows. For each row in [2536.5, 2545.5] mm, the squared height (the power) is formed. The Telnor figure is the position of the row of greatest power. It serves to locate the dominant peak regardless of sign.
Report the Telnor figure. 2545 mm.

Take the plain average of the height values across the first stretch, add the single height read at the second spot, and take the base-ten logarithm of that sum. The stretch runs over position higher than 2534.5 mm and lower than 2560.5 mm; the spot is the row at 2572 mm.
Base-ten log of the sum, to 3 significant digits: 0.334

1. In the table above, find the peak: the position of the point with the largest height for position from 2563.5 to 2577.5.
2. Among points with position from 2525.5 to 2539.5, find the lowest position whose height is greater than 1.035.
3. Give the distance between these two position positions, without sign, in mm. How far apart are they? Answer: 48 mm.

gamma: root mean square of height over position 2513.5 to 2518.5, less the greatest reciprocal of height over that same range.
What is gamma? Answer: 0.14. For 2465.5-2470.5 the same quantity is -0.40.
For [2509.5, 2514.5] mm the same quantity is 0.19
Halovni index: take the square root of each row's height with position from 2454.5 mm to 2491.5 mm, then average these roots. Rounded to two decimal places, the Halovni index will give 0.95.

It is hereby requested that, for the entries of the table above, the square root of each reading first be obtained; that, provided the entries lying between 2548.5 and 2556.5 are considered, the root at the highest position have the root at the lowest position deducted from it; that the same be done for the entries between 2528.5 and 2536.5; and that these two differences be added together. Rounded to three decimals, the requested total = -0.011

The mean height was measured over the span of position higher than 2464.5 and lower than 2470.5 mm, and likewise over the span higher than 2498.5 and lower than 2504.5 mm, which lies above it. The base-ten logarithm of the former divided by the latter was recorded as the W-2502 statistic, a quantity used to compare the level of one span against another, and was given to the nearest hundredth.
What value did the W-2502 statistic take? -0.12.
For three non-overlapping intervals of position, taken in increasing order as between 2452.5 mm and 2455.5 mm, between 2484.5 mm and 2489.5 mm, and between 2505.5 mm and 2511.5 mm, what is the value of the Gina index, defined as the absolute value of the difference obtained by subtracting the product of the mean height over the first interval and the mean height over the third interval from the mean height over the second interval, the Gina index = 0.01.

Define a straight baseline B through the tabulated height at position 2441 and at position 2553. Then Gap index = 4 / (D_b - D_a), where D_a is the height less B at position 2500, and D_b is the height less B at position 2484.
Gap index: -85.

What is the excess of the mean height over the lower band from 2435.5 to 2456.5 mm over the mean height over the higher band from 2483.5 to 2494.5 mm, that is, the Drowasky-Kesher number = -0.081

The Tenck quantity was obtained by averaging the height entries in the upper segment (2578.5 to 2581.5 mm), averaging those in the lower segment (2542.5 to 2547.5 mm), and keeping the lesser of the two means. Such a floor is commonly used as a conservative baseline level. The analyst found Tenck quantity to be 1.02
